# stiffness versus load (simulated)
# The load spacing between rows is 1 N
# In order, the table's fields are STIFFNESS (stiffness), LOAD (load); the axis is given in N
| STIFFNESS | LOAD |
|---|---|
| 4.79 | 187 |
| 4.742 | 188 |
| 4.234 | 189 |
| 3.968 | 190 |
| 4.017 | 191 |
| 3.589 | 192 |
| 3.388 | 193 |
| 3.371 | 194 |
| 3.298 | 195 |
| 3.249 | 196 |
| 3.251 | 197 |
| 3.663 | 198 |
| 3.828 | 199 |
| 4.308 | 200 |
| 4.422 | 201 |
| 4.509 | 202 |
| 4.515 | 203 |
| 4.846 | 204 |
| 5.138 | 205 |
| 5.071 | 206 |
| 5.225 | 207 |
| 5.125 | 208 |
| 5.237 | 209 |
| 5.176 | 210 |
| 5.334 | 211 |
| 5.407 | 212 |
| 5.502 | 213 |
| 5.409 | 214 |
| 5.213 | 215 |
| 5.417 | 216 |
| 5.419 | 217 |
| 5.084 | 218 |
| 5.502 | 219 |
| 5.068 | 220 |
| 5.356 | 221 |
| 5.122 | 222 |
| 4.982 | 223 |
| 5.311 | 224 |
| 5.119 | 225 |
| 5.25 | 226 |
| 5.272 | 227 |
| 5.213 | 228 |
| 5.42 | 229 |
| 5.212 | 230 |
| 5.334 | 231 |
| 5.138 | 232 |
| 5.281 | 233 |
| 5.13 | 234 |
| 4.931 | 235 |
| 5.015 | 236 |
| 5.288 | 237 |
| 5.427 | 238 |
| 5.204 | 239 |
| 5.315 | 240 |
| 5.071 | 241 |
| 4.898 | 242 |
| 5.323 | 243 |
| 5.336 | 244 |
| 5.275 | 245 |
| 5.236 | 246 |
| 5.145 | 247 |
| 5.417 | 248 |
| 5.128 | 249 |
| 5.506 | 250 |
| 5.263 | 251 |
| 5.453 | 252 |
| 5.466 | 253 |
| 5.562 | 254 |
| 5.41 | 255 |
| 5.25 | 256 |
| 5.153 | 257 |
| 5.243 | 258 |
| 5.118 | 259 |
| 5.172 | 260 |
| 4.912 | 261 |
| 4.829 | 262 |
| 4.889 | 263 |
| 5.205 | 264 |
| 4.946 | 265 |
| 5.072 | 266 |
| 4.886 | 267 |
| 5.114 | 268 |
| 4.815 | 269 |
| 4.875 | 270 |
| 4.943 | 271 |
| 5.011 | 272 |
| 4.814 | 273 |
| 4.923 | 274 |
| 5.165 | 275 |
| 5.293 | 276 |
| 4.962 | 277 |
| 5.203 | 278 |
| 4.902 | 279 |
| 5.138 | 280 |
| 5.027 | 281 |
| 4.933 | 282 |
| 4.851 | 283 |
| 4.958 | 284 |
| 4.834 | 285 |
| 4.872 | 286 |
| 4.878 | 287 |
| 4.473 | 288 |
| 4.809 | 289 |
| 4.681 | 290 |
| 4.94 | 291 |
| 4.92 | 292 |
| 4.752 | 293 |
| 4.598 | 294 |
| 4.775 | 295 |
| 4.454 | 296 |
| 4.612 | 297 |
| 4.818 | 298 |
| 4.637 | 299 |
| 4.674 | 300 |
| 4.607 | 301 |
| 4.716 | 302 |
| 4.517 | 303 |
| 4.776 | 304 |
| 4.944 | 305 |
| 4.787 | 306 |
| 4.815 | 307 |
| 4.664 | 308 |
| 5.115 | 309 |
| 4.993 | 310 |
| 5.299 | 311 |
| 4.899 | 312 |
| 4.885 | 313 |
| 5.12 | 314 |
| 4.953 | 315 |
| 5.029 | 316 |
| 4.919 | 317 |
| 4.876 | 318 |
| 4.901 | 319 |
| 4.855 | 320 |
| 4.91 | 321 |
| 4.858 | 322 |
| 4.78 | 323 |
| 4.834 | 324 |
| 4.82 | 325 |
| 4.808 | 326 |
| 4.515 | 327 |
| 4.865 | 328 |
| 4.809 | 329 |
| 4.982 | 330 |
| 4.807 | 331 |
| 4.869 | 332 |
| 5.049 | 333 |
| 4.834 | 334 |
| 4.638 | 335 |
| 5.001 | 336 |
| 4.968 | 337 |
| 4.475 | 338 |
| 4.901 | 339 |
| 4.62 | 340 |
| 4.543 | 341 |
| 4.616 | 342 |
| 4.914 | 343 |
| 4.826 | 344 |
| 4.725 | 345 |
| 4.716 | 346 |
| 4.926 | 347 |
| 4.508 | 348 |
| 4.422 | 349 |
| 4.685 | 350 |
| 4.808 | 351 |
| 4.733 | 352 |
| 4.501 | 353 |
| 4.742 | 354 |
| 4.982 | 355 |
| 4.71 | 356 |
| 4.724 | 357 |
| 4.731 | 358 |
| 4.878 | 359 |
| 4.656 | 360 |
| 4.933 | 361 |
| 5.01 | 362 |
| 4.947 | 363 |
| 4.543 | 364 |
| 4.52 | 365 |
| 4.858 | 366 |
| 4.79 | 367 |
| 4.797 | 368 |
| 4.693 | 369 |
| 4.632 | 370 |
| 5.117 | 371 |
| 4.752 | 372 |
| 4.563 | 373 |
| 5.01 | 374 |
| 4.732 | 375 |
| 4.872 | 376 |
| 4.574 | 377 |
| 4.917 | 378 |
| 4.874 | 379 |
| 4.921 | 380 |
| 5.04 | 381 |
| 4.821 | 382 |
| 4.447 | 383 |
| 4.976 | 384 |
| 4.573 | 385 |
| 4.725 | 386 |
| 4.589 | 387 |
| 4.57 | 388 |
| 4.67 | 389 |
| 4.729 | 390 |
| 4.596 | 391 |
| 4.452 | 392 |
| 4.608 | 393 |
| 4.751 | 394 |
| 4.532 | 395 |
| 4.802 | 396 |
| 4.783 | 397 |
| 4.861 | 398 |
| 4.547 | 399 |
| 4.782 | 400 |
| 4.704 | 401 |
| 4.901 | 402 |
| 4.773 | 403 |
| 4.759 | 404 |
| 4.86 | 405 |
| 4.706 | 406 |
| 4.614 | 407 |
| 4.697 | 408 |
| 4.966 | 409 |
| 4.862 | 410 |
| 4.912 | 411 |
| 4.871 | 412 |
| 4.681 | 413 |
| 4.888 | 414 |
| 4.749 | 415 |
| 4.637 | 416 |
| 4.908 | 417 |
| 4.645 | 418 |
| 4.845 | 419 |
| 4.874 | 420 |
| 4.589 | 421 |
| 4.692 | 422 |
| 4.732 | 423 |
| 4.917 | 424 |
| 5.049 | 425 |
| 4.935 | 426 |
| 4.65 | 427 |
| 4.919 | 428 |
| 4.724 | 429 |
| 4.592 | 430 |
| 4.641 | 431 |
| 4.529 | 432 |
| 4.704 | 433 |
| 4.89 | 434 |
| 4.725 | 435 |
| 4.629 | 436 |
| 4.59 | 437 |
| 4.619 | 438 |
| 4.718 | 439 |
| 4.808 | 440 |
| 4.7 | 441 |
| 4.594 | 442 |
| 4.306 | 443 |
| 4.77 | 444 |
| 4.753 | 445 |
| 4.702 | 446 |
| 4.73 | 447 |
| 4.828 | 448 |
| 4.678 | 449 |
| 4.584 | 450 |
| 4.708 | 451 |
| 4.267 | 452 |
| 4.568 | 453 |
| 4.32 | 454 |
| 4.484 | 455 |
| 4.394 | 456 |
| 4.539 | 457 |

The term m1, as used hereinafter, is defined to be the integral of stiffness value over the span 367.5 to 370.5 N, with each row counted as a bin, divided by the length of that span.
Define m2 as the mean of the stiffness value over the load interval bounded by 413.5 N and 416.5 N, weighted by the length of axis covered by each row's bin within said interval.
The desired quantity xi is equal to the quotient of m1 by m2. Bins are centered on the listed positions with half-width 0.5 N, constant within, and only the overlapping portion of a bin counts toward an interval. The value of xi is 0.99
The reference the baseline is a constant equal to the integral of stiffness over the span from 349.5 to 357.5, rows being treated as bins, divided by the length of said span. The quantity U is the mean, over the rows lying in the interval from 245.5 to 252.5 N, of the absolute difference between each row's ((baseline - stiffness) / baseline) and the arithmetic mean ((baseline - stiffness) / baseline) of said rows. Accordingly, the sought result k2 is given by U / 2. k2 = 0.014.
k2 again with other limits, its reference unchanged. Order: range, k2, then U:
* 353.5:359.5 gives 0.010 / 0.0191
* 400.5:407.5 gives 0.008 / 0.0154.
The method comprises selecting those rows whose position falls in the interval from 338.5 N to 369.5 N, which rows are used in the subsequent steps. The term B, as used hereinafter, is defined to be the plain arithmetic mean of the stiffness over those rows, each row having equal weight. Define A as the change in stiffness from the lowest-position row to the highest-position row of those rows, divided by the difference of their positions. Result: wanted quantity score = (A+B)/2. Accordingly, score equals 2.37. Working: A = -0.007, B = 4.74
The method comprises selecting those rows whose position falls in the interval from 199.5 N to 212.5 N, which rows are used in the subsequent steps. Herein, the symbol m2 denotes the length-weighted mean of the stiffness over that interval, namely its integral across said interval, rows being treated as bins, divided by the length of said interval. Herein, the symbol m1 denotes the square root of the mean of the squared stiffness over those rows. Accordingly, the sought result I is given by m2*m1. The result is 24.5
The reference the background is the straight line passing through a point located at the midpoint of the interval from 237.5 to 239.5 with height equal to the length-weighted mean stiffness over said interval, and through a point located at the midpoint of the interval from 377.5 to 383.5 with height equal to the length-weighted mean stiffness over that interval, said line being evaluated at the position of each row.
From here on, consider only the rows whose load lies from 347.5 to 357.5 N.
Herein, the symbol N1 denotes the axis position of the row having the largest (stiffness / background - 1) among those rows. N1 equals 355 N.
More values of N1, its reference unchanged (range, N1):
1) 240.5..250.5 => 250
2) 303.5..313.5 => 311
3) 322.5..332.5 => 330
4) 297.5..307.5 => 305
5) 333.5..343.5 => 336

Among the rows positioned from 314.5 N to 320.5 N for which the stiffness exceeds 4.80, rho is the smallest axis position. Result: 315 N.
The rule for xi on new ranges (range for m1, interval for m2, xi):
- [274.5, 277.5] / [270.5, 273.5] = 1.04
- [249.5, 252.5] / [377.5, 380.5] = 1.10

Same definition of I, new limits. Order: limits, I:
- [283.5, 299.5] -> 22.6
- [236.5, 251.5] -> 27.6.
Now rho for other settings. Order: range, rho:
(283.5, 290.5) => 284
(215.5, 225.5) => 216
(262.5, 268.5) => 263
